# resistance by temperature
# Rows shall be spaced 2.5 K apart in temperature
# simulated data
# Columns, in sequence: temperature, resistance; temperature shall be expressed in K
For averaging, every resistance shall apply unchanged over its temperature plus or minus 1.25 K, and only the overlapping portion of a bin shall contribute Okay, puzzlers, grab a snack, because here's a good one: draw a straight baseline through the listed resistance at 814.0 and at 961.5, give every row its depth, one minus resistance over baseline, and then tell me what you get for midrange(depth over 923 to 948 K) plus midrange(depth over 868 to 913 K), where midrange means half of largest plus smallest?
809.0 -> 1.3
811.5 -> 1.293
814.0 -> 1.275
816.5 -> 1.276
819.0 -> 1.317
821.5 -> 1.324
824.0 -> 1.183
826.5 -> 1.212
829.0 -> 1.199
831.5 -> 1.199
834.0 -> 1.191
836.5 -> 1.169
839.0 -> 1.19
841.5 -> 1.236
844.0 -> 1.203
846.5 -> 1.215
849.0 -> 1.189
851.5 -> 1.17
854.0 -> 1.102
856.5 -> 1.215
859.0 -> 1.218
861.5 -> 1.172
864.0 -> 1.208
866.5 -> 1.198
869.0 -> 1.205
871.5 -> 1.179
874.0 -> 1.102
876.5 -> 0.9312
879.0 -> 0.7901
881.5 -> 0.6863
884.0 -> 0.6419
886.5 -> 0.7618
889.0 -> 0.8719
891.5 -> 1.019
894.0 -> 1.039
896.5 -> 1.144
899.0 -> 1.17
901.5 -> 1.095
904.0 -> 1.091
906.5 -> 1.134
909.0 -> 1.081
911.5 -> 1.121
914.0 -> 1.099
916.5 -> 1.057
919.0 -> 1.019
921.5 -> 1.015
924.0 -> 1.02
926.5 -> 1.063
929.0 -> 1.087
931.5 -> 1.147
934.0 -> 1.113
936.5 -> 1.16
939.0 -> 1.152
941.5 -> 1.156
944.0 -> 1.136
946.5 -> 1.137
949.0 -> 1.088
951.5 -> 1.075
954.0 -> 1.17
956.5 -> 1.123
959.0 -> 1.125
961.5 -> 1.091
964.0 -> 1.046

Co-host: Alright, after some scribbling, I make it 0.263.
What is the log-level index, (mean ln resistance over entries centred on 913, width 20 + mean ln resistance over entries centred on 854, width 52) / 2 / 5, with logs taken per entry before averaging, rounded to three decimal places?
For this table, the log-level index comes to 0.021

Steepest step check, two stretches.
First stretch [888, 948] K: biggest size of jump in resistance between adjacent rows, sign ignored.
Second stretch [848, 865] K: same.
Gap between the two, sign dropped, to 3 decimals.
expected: 0.034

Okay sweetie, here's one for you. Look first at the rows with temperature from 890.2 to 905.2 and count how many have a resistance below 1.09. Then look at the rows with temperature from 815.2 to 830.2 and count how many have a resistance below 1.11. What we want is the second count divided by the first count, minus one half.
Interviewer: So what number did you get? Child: -0.5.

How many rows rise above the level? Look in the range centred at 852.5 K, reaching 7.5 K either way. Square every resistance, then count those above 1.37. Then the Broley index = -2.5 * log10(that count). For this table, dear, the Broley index -1.5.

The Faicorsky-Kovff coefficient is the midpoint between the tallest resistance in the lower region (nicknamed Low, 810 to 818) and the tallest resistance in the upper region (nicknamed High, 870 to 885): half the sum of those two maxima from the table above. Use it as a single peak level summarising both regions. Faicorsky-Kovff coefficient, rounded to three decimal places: 1.236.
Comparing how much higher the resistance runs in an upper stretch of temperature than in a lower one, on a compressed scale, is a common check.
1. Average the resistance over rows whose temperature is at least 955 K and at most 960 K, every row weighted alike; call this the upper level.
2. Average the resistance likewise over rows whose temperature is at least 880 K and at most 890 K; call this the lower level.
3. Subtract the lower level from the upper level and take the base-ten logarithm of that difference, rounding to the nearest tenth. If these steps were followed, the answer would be -0.4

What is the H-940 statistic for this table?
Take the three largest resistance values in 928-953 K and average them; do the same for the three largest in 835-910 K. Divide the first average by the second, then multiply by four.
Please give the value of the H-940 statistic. 3.78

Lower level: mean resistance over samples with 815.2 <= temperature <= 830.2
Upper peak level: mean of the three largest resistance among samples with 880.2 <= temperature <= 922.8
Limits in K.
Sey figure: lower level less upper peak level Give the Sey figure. 0.10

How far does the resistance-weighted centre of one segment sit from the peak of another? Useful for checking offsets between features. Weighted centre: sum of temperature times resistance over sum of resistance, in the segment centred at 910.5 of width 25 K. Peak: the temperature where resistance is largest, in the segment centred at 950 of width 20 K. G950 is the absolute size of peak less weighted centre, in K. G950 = 44.0 K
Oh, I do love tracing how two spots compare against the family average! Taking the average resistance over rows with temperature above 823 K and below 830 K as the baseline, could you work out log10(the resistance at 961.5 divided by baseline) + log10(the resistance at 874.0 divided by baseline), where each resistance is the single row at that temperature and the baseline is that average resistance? -0.077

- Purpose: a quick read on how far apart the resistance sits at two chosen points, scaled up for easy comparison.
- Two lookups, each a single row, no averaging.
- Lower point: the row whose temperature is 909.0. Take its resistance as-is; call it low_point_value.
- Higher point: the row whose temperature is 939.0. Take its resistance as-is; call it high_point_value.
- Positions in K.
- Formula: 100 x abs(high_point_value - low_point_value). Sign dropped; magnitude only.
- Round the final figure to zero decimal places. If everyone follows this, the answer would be 7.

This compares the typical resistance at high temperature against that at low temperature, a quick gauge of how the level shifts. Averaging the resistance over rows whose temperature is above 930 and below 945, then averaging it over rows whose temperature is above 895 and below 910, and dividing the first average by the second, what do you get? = 1.02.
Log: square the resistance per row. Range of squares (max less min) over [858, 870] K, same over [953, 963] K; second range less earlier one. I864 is 0.1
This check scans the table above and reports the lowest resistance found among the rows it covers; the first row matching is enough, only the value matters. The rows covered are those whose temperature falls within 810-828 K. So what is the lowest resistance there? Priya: 1.183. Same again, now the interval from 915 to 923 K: 1.015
